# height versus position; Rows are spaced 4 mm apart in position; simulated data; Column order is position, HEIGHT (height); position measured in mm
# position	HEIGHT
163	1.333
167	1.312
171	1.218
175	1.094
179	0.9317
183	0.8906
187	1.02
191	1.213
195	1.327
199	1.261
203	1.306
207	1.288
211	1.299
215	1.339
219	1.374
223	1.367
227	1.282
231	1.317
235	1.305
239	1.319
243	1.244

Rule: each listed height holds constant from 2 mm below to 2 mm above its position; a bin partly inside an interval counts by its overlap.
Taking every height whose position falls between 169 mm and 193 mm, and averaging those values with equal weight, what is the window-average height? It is 1.06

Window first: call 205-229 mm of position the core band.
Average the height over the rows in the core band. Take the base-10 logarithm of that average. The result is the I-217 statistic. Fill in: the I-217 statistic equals 0.122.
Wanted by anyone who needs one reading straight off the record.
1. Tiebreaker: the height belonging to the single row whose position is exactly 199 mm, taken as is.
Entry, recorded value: 1.261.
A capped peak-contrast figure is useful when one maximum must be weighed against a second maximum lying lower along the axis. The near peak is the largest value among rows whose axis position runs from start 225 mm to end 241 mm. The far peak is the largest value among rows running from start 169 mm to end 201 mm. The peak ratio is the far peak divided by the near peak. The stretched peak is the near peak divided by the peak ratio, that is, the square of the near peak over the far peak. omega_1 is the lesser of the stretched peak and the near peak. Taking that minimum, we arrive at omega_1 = 1.31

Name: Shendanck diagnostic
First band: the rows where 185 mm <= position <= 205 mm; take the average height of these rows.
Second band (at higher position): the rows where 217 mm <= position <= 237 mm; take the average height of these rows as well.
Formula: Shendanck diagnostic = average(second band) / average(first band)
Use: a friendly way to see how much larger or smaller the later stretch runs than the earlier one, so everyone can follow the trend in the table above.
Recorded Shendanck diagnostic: 1.08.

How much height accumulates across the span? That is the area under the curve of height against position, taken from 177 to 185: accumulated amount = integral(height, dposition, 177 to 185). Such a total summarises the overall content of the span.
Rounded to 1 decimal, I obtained 7.3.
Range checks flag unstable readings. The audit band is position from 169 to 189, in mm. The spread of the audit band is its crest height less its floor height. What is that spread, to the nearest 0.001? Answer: 0.327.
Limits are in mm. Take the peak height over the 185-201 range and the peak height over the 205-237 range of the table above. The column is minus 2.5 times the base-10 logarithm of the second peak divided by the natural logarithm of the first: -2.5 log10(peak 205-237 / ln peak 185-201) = -1.72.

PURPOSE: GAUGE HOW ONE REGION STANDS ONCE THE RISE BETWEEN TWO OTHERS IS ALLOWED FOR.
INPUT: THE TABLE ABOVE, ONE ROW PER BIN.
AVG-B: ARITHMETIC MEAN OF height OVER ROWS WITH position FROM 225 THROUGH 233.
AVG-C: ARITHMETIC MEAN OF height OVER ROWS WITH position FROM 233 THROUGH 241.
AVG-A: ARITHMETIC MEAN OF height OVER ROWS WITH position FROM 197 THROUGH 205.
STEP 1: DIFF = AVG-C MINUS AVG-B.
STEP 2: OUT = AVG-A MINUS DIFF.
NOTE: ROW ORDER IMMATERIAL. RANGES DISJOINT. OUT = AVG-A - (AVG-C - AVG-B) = 1.27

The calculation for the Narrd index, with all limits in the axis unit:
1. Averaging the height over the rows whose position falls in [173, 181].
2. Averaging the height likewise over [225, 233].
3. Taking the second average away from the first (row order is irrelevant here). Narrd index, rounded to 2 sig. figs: -0.29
